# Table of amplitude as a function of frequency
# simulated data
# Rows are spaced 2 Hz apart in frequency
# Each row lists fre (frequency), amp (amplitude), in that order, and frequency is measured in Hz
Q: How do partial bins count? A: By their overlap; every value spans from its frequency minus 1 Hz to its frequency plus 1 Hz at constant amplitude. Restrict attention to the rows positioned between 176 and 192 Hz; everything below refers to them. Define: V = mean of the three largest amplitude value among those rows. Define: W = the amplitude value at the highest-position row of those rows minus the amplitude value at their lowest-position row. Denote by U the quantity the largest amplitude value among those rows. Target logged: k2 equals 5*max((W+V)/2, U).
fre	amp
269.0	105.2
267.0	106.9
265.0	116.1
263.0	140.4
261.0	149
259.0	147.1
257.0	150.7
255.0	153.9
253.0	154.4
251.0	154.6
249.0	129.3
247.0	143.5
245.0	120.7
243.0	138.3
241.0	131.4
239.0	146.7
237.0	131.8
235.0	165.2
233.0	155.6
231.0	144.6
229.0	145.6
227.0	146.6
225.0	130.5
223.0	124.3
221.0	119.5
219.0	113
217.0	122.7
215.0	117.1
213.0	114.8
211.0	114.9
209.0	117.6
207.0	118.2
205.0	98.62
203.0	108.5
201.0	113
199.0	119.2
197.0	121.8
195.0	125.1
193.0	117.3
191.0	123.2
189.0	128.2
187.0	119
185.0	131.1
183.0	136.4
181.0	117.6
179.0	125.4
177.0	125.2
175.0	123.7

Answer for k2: 682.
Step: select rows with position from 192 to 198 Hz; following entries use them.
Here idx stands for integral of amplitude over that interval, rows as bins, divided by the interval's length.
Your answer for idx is 121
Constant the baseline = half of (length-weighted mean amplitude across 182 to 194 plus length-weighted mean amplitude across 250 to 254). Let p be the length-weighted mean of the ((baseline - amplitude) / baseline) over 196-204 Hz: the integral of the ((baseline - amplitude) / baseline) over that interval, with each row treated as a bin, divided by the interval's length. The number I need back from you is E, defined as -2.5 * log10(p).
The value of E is 1.9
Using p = 0.18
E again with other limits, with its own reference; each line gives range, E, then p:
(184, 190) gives 2.5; 0.10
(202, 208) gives 1.6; 0.23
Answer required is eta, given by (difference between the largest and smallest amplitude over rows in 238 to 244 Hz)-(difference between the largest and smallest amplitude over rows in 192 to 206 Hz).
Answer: -11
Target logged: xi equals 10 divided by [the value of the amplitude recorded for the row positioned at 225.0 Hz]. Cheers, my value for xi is 0.077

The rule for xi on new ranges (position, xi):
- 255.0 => 0.065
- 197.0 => 0.082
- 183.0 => 0.073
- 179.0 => 0.080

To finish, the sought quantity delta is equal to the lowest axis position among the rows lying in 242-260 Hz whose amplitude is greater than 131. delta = 243.0 Hz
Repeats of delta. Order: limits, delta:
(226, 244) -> 227.0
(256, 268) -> 257.0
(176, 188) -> 183.0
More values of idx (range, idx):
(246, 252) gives 142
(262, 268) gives 121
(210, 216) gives 116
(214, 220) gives 118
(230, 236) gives 155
